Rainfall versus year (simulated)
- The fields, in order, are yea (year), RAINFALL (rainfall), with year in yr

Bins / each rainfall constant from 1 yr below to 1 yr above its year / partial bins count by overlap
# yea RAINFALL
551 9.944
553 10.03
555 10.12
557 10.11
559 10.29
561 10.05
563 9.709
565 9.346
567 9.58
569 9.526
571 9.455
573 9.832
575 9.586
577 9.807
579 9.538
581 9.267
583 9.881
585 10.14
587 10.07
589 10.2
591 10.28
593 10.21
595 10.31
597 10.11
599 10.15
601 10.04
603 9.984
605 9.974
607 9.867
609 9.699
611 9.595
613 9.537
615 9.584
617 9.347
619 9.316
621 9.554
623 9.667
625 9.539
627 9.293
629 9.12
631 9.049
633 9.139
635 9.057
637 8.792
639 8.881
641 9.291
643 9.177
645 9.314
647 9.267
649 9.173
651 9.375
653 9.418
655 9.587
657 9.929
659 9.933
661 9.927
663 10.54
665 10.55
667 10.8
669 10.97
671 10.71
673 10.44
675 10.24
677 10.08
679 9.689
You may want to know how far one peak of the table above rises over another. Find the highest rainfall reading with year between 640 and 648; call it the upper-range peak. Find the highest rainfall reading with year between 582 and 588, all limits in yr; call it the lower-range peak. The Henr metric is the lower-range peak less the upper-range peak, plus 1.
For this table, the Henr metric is 1.8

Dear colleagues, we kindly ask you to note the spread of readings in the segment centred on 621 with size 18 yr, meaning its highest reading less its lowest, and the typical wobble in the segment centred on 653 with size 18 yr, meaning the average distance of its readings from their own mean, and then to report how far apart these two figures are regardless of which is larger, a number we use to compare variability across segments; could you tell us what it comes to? 0.3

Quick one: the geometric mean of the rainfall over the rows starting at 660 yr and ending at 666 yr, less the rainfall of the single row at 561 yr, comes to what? 0.28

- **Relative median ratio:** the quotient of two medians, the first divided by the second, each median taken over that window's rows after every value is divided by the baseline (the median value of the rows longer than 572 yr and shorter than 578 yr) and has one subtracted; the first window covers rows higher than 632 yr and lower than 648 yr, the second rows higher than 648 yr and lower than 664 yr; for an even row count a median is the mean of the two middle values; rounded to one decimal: 13.0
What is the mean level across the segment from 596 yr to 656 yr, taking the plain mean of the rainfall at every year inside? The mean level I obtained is 9.5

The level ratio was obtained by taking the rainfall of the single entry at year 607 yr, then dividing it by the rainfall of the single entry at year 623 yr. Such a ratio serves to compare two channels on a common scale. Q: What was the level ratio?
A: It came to 1.02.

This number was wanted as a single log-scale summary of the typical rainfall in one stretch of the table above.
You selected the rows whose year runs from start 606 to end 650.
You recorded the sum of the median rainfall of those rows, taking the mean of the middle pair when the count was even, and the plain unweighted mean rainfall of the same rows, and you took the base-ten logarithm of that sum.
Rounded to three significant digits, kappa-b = 1.27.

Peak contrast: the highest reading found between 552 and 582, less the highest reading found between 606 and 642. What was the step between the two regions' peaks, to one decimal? 0.4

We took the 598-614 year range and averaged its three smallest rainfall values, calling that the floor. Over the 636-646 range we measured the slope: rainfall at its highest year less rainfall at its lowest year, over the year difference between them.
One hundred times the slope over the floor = 0.68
